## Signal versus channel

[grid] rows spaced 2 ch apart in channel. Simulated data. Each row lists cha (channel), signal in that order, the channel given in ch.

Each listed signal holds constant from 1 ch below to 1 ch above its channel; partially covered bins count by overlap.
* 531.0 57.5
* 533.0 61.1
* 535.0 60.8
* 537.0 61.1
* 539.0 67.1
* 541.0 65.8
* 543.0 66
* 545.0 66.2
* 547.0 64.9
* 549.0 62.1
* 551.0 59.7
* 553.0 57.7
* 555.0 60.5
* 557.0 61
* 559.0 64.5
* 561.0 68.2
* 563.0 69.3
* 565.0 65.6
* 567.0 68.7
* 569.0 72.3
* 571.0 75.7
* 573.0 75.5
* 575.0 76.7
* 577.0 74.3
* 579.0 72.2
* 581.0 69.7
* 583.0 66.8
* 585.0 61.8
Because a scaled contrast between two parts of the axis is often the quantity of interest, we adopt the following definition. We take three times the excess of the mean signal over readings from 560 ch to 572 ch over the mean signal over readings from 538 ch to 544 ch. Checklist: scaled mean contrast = 11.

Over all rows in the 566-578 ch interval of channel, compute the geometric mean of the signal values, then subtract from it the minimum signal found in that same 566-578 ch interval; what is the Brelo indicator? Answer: 5.1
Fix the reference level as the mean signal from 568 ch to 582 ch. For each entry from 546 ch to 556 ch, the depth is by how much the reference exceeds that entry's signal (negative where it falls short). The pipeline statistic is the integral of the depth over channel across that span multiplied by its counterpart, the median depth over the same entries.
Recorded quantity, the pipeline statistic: 1698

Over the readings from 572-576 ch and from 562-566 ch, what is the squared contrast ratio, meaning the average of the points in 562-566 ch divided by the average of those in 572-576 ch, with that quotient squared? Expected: 0.79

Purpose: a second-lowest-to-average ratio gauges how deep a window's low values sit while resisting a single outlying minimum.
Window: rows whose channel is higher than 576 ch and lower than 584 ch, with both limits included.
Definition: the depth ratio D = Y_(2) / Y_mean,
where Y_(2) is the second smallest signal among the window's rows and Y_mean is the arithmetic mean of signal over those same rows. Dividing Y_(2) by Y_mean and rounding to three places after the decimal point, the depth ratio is 0.985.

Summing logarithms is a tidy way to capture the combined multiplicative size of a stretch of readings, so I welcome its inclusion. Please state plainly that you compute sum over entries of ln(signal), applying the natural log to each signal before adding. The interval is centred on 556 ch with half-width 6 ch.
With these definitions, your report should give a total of 24.7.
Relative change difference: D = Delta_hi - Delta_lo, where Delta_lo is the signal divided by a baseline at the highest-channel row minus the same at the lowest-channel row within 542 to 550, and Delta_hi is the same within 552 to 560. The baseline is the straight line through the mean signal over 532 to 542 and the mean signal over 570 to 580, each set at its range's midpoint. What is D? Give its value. 0.16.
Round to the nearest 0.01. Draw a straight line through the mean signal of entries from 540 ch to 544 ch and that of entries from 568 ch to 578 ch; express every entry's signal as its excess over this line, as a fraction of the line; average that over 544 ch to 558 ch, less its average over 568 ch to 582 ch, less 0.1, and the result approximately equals -0.18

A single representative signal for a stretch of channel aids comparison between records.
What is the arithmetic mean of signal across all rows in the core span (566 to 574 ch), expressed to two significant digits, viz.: 73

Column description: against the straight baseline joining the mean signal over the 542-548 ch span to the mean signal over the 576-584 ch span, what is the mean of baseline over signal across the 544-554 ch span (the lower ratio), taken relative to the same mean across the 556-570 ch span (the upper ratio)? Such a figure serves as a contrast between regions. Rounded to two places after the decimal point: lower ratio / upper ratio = 1.05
